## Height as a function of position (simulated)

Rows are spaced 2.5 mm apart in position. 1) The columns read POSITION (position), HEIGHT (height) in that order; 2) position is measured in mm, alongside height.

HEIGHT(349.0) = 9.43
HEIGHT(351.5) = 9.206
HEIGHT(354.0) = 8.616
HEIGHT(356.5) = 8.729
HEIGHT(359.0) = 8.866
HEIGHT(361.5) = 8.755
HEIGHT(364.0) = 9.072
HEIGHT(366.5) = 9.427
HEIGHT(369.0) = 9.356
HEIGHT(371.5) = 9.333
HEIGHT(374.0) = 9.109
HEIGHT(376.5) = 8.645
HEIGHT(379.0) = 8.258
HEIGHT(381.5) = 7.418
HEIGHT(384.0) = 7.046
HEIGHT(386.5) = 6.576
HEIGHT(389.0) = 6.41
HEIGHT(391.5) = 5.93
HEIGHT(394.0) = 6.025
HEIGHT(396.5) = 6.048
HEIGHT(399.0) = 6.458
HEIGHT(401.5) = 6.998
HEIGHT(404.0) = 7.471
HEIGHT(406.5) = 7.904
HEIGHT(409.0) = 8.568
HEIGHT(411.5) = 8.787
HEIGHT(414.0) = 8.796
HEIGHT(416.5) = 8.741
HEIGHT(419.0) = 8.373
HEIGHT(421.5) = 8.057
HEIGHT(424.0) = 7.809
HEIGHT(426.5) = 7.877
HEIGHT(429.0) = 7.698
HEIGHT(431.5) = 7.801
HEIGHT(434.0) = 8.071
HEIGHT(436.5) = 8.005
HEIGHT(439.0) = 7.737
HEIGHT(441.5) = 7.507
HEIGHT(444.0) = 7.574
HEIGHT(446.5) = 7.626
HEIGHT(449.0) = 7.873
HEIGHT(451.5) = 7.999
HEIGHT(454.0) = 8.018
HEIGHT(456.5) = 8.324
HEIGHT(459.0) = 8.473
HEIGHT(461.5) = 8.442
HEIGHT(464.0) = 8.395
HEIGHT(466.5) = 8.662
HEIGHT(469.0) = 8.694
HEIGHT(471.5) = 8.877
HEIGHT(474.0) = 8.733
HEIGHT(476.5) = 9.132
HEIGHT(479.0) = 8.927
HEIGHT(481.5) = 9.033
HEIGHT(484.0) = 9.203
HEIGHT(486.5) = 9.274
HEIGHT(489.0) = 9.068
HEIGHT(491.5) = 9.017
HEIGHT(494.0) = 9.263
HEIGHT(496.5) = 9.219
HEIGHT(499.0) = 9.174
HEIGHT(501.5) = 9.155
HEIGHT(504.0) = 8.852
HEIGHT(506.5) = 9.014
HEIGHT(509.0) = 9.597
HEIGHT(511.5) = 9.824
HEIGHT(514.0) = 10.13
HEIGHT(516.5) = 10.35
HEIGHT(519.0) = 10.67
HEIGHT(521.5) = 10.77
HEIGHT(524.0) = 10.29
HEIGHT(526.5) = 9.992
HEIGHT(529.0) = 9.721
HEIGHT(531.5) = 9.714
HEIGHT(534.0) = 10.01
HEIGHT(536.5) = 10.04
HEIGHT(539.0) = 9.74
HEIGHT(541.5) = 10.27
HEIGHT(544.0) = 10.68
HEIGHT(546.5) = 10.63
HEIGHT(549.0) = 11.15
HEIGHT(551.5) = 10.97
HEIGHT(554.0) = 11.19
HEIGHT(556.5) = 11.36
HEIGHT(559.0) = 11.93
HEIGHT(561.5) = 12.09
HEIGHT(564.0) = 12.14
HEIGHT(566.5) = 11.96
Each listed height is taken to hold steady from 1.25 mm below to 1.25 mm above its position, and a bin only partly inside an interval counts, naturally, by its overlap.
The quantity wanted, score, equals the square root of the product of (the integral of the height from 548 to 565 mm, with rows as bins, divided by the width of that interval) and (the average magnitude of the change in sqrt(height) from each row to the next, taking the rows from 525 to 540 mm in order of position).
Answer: 0.58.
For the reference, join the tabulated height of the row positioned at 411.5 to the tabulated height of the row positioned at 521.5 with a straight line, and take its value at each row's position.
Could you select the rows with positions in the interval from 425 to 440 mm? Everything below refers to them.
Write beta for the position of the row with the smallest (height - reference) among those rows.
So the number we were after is 439.0 mm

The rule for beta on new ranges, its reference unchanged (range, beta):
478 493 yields 491.5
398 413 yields 399.0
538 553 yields 539.0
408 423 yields 421.5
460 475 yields 464.0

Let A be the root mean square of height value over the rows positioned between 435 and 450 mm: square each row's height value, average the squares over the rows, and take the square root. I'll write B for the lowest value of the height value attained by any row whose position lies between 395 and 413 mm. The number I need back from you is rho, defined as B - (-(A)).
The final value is 13.8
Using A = 7.7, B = 6.048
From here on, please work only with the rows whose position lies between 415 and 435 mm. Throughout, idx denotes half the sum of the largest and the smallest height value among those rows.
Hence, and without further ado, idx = 8.2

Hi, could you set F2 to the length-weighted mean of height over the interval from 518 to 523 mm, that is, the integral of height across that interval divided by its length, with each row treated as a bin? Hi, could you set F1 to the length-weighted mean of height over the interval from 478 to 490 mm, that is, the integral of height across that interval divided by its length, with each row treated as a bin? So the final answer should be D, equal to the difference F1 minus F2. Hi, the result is -1.6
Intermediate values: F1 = 9.1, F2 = 10.7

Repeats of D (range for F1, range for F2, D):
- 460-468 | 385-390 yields 2.0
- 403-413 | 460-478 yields -0.5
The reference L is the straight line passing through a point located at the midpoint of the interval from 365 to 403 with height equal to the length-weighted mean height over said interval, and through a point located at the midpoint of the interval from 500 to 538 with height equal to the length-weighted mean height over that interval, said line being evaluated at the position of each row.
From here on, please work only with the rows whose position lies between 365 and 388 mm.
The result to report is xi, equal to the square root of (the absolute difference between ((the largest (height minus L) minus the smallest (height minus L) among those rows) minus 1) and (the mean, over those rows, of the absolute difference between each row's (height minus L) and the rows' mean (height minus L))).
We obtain 1.09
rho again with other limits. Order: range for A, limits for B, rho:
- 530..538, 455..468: 18.2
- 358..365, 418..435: 16.6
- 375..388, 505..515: 16.6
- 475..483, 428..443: 16.5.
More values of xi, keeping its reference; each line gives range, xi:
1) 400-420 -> 0.37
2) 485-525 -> 0.48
